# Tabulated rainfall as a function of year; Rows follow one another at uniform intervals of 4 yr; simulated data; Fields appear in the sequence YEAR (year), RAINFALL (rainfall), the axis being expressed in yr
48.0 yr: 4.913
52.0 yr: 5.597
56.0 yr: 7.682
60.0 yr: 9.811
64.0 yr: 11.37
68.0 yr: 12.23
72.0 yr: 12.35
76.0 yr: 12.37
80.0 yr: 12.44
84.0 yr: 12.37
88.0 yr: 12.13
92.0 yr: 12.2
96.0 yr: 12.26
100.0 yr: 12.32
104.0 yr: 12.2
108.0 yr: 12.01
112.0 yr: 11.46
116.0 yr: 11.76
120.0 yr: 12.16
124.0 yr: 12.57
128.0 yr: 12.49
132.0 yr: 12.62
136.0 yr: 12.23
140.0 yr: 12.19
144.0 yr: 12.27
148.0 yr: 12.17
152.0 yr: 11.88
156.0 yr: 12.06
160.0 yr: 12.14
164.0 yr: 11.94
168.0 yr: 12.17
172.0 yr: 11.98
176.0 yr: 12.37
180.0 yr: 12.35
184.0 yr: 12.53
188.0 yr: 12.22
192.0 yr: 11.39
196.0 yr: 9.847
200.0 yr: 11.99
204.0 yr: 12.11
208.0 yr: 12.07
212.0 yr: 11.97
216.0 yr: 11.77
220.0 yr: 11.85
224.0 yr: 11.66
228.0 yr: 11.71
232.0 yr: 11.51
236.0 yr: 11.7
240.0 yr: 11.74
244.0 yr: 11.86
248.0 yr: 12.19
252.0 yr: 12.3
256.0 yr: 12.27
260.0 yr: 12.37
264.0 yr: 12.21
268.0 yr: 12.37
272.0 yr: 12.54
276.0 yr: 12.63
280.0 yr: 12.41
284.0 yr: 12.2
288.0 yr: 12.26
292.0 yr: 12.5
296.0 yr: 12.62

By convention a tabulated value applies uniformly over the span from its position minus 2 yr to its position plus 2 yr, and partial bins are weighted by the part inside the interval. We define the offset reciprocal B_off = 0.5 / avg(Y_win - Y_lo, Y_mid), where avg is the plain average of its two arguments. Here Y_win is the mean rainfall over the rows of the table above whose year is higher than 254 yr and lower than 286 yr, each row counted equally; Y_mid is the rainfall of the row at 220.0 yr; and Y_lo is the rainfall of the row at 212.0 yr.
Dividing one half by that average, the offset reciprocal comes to 0.082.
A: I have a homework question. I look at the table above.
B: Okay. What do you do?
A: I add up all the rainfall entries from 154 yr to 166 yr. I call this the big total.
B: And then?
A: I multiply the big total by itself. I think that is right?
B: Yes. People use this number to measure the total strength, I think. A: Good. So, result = 1306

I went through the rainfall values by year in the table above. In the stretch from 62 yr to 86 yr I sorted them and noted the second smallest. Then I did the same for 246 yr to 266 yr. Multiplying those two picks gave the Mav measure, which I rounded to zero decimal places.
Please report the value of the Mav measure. 149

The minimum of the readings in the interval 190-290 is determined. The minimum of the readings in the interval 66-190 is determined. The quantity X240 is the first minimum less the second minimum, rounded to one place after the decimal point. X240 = -1.6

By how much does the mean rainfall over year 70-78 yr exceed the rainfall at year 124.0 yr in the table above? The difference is -0.21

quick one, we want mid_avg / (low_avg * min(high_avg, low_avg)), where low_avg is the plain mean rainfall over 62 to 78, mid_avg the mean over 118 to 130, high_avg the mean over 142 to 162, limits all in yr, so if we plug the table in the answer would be 0.085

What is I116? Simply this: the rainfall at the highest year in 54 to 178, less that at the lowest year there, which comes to 4.7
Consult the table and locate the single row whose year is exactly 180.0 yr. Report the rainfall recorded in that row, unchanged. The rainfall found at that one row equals 12.35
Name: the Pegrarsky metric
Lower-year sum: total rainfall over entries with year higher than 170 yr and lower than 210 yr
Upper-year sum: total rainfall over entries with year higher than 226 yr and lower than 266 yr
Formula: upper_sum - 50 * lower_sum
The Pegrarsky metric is -5823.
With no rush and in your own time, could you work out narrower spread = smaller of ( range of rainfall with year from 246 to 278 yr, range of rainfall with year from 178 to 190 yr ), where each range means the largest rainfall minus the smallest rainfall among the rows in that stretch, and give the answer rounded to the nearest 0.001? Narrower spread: 0.310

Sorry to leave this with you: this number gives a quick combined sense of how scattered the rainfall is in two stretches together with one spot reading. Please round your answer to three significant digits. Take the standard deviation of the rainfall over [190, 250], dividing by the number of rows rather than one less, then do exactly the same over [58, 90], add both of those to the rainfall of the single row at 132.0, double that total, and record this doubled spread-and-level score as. 28.0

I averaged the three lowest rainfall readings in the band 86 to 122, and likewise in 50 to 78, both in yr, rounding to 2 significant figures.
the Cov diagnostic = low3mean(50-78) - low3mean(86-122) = -4.0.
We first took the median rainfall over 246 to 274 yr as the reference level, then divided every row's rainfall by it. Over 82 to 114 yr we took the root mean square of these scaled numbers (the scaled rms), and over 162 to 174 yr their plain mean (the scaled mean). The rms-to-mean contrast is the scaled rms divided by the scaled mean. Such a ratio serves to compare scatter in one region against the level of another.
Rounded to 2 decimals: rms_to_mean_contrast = 1.01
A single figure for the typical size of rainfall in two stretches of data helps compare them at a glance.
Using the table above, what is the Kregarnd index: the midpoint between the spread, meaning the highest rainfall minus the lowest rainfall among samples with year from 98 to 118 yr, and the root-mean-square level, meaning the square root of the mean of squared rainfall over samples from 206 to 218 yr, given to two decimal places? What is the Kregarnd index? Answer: 6.40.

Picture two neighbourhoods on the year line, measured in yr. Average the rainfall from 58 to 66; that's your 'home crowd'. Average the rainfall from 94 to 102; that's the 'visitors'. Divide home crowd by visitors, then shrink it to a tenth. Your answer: 0.086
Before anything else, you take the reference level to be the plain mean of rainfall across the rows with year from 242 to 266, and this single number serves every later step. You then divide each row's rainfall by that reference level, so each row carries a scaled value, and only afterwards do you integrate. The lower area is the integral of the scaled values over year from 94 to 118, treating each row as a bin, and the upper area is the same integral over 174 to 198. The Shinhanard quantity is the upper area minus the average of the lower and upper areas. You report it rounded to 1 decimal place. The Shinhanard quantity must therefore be -0.2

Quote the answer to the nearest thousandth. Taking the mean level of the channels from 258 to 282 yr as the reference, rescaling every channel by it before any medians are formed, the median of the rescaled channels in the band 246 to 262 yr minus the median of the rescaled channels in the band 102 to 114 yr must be 0.022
